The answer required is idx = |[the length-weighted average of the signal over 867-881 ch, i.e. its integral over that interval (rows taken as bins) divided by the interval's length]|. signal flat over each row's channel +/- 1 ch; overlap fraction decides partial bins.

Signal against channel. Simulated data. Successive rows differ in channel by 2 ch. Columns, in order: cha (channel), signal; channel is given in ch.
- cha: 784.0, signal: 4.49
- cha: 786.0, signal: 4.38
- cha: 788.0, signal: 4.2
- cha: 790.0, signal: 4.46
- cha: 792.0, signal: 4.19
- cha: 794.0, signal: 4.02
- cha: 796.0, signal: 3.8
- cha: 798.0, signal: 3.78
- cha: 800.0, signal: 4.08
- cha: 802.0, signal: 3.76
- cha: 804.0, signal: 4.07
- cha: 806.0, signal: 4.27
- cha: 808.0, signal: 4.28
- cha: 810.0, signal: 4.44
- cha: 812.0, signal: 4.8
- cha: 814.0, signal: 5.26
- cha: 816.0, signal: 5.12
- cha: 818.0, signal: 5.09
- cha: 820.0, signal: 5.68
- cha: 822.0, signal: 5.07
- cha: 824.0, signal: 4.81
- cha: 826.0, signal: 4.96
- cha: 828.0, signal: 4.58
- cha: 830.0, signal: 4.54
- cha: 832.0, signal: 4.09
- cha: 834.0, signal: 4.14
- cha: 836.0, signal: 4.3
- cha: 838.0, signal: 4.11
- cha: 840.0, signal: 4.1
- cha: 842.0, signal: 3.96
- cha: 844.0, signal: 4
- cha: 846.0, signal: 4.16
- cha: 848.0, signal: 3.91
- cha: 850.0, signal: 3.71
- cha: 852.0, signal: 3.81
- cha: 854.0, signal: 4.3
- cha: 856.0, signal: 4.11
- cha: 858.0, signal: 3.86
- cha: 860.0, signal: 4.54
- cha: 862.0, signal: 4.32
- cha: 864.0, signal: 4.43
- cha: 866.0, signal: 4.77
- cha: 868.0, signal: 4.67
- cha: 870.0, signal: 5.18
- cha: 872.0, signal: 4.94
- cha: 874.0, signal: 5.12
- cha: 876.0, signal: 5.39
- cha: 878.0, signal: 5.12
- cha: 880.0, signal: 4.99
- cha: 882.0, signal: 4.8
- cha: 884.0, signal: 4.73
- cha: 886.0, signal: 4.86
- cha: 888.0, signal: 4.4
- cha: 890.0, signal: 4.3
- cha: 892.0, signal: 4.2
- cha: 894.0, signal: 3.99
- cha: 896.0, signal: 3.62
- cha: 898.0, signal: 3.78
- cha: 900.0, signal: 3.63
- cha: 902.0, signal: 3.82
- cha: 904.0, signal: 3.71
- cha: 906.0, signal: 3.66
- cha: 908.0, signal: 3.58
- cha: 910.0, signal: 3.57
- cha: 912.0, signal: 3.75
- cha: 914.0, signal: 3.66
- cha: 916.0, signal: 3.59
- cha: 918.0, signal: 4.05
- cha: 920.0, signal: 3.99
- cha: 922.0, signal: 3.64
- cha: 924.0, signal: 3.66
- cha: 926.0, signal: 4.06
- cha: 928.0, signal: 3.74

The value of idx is 5.1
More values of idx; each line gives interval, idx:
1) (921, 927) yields 3.8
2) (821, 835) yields 4.6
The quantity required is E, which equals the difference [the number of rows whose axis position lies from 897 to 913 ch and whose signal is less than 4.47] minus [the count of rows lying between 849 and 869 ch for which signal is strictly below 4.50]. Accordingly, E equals 1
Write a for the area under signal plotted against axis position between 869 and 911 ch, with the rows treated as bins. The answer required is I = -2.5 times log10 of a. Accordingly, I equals -5.7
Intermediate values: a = 183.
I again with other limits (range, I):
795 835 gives -5.6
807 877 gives -6.3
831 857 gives -5.1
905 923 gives -4.6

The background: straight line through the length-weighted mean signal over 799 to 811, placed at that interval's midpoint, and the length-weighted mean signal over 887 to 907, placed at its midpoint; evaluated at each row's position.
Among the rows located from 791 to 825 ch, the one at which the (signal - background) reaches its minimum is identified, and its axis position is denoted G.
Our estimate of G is 802.0 ch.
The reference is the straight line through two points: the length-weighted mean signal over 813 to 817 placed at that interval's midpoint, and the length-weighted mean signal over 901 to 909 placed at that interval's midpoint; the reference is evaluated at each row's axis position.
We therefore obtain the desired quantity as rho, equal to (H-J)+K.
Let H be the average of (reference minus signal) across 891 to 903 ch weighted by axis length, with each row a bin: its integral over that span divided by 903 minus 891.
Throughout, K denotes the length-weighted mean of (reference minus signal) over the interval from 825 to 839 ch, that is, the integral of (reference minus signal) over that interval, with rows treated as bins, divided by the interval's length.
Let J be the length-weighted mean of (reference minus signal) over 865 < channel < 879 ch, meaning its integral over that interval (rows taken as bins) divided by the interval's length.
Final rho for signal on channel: 1.3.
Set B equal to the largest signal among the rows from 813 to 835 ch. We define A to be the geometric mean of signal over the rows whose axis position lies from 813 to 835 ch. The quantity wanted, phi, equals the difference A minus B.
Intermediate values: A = 4.8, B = 5.68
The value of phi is -0.9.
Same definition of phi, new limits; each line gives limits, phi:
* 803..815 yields -0.8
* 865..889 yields -0.5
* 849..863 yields -0.5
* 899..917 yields -0.2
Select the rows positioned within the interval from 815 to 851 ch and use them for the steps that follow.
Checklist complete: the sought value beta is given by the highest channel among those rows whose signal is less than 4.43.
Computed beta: 850.0 ch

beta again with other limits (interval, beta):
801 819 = 808.0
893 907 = 906.0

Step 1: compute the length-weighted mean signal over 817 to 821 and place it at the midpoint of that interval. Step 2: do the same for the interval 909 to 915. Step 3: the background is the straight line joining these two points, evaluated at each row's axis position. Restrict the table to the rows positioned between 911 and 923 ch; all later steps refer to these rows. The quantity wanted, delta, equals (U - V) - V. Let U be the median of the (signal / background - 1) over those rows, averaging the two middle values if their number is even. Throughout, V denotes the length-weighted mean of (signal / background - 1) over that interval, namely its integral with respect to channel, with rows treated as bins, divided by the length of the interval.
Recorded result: -0.08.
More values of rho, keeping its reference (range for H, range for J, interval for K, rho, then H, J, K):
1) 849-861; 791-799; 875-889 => -1.9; 0.5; 1.6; -0.82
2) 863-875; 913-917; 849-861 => 0.0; -0.6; -0.1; 0.47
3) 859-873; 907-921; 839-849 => 0.5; -0.4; -0.2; 0.68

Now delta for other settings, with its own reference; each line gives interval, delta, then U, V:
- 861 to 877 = -0.09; 0.09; 0.09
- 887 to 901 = 0.00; 0.00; 0.00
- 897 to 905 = 0.04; -0.03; -0.03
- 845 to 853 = 0.19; -0.20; -0.19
